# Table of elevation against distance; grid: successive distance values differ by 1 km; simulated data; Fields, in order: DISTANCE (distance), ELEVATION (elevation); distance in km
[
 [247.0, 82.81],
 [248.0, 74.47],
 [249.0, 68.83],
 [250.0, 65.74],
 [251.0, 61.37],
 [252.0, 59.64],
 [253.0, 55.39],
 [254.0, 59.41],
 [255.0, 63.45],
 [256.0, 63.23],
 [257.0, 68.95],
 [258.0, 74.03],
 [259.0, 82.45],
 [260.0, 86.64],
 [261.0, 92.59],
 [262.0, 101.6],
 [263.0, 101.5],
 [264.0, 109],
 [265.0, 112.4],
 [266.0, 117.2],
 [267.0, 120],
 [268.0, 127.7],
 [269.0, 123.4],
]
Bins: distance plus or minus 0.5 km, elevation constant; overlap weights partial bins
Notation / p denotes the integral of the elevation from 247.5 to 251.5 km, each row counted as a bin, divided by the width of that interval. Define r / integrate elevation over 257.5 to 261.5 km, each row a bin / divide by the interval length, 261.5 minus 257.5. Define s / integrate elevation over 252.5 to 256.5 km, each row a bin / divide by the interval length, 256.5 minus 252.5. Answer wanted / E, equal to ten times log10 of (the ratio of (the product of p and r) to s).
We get 19.7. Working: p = 68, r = 84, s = 60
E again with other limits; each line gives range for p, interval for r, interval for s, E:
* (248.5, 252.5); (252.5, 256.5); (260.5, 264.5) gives 15.8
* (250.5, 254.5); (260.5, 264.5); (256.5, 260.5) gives 18.8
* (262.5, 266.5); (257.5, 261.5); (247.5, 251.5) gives 21.4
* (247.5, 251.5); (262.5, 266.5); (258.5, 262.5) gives 19.1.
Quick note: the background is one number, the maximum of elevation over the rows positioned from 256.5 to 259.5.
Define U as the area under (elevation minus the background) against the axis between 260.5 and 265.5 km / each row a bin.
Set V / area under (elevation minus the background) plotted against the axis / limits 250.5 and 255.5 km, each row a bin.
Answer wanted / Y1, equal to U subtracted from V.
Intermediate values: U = 105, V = -113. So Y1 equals -218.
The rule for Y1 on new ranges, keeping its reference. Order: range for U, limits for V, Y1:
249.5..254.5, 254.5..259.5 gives 51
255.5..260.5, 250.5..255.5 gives -76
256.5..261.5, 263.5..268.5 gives 182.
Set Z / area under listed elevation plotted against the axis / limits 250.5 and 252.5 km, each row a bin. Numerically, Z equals 121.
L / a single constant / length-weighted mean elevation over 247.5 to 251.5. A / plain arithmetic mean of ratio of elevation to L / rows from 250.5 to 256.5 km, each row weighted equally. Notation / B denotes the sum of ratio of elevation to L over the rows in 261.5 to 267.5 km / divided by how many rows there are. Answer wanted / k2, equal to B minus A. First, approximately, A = 0.9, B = 1.63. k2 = 0.74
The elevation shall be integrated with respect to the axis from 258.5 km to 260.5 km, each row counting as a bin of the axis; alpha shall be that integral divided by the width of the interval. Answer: 85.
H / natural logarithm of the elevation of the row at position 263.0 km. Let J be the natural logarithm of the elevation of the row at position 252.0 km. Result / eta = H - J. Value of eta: 0.5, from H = 4.62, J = 4.09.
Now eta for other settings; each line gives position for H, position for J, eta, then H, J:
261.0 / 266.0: -0.2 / 4.53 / 4.76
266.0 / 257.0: 0.5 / 4.76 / 4.23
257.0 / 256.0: 0.1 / 4.23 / 4.15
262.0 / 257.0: 0.4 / 4.62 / 4.23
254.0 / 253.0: 0.1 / 4.08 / 4.01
